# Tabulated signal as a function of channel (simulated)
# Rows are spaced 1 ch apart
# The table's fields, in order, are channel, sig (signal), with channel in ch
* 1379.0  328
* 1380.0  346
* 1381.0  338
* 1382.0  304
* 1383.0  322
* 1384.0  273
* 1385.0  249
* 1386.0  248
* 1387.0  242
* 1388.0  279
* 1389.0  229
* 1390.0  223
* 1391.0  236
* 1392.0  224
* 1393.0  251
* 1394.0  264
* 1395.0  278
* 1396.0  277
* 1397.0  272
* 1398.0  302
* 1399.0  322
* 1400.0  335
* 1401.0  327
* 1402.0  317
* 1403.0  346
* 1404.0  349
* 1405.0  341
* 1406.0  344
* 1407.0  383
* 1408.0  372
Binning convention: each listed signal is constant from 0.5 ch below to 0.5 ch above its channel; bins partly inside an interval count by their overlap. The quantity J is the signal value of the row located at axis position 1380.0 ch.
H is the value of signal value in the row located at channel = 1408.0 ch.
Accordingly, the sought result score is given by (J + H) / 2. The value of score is 359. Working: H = 372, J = 346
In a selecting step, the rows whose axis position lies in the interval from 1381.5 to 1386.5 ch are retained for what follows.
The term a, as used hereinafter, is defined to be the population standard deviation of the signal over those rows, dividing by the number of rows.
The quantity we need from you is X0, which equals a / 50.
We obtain 0.59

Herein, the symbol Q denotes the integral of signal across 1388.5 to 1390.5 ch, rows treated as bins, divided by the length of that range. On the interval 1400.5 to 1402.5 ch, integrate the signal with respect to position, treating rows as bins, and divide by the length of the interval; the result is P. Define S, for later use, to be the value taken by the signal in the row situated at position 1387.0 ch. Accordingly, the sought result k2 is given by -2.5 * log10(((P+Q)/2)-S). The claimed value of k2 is -3.8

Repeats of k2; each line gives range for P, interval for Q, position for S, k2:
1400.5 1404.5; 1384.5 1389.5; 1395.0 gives -2.9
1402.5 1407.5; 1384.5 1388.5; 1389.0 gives -4.7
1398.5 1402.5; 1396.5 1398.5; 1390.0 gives -4.8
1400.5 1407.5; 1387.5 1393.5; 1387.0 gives -4.2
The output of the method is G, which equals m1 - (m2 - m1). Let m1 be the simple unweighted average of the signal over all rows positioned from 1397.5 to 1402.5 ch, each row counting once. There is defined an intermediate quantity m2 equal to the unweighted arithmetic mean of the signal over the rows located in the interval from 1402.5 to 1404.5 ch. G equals 294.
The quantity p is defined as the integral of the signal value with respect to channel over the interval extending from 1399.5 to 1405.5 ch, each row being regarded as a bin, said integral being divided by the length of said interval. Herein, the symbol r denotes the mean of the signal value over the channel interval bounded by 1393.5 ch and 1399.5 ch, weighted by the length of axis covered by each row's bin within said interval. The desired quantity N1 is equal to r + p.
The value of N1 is 622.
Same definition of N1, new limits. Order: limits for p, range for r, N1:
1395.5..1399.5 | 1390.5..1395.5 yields 544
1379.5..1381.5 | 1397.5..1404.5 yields 670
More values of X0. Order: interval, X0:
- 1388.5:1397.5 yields 0.43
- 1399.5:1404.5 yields 0.24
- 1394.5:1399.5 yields 0.38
